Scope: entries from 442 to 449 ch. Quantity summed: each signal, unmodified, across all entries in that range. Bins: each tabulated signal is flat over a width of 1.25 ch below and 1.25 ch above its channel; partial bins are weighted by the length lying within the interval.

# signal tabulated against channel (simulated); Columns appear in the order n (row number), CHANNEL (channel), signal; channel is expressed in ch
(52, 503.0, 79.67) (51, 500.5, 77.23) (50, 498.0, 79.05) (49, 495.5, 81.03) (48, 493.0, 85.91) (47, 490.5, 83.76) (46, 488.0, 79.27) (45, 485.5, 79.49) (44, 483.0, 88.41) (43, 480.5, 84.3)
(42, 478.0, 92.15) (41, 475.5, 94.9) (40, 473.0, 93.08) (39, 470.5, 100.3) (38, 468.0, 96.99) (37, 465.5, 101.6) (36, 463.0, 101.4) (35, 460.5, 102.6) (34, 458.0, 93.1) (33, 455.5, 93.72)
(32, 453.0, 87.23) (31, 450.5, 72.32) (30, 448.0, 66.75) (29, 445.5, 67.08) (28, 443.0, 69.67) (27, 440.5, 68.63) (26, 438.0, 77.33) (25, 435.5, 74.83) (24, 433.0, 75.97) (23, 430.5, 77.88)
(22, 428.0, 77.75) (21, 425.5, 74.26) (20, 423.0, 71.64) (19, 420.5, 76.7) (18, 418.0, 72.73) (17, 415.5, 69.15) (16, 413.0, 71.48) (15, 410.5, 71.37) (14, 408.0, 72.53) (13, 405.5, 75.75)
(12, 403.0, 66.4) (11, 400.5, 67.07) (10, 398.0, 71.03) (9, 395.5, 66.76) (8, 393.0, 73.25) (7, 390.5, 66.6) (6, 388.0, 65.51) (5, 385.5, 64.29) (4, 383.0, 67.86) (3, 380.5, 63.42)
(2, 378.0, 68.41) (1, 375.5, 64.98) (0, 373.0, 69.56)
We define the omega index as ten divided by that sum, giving 0.049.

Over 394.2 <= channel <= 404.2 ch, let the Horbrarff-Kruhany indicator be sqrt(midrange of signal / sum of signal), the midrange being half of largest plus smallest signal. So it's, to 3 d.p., 0.503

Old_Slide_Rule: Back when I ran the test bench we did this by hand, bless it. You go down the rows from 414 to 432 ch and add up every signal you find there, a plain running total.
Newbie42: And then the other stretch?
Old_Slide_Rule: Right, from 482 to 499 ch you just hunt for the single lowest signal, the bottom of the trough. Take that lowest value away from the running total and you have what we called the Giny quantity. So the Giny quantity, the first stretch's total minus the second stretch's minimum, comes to 441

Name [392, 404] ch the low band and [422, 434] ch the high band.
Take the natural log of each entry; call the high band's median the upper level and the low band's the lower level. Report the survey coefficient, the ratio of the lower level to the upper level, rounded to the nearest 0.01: 0.97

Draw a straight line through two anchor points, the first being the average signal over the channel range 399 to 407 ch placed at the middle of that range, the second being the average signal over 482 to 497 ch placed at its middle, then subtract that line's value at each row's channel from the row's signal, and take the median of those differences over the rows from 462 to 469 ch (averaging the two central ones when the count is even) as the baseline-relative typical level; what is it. 22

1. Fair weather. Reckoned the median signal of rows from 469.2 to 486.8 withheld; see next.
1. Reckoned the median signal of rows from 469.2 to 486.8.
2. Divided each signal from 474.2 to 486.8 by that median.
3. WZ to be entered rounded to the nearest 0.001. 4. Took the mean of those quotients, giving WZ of 0.953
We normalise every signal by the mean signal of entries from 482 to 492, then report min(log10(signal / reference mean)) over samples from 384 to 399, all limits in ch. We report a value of -0.11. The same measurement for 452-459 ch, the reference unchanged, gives 0.02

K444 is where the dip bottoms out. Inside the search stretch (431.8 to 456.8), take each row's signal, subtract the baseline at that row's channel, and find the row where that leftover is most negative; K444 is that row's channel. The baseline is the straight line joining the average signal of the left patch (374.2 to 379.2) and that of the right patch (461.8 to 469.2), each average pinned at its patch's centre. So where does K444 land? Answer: 448.0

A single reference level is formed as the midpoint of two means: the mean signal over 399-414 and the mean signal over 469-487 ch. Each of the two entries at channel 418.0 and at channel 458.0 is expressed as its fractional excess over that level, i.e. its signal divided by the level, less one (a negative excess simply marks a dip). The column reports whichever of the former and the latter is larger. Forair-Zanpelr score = 0.16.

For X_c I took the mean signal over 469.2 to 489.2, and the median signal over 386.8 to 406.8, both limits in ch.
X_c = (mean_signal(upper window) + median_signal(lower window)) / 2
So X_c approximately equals 78.0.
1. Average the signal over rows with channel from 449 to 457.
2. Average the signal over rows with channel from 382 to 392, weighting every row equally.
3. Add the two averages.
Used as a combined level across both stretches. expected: 150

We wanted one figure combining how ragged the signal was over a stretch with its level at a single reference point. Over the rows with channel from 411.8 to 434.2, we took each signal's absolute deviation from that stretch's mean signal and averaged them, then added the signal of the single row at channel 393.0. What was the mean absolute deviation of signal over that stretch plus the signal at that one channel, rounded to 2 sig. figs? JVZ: 76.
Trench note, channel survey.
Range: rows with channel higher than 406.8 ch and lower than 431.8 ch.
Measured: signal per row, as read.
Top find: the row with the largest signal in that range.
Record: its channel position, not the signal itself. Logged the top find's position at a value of 430.5 ch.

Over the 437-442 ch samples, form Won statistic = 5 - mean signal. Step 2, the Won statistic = -68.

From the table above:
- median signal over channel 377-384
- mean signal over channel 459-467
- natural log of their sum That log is 5.13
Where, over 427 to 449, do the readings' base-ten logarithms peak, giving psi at 430.5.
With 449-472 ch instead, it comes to 460.5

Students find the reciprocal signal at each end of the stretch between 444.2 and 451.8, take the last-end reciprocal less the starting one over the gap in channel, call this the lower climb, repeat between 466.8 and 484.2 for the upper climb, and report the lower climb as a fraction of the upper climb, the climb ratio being -3.2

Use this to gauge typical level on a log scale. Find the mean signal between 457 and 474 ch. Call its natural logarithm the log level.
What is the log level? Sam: 4.59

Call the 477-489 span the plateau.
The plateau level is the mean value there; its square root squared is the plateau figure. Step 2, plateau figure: 85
